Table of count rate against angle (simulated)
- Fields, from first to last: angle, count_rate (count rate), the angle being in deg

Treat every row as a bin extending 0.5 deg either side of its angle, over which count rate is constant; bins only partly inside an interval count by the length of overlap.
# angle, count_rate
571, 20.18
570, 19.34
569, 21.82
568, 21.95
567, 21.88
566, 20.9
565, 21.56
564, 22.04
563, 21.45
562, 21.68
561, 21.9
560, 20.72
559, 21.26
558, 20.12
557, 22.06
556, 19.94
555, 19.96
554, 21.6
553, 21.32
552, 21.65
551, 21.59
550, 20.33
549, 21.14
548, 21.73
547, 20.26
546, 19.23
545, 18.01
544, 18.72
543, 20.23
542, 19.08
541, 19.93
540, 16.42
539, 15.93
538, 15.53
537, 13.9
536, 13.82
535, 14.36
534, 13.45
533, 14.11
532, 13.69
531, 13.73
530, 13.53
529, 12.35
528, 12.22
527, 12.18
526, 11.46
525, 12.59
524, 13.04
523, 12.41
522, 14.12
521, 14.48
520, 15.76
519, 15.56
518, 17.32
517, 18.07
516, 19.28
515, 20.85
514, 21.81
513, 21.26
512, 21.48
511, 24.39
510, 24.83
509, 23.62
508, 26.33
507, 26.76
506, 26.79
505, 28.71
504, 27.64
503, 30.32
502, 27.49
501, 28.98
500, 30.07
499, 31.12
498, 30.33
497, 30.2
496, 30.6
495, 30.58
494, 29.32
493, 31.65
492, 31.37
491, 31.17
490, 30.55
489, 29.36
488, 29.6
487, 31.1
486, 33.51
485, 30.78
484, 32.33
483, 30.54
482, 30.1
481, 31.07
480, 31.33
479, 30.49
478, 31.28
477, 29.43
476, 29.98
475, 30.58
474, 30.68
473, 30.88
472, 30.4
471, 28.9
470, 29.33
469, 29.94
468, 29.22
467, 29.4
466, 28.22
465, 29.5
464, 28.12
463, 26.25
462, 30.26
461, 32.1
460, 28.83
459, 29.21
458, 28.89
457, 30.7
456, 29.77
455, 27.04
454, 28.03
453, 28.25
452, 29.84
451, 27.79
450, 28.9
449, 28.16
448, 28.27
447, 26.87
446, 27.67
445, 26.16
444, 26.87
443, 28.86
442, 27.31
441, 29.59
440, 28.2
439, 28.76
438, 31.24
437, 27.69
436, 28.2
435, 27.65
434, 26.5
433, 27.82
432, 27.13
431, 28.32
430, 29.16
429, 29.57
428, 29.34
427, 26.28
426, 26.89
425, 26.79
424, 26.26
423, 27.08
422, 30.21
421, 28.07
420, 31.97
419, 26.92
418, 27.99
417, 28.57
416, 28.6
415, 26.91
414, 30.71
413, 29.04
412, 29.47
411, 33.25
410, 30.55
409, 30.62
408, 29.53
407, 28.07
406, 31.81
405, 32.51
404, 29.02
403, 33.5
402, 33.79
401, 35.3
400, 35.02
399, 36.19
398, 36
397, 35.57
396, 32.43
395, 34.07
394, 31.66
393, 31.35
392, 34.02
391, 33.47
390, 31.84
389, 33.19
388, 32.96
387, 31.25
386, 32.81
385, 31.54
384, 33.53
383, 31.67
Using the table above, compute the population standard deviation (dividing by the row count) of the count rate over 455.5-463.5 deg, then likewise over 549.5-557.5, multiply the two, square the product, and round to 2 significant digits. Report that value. 1.6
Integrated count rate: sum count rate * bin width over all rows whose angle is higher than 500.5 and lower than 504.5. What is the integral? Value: 114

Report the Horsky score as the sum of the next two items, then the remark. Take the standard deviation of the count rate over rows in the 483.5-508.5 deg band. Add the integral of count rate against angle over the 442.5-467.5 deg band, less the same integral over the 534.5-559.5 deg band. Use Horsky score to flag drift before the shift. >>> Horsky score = 238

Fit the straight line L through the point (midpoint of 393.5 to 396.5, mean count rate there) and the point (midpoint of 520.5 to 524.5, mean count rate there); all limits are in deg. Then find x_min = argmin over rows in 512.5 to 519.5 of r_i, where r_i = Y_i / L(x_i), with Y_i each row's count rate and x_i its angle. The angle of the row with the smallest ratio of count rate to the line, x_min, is 519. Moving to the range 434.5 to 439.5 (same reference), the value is 435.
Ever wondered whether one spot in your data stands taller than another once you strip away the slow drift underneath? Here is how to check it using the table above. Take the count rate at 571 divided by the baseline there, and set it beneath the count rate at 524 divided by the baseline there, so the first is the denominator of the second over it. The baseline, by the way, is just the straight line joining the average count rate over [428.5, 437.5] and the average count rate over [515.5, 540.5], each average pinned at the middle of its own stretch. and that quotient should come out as 0.35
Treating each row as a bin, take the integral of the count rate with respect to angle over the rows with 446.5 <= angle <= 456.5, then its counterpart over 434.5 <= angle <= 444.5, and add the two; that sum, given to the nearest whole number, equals 567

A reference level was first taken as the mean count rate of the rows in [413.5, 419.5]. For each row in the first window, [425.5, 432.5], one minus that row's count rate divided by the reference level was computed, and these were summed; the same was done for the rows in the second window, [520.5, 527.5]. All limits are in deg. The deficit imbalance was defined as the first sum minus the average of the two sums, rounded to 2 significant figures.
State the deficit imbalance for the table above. -1.9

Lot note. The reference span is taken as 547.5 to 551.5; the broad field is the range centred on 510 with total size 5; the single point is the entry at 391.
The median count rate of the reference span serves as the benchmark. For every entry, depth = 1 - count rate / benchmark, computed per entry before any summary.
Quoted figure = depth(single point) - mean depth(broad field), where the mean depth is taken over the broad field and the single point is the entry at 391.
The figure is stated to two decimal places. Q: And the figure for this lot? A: -0.44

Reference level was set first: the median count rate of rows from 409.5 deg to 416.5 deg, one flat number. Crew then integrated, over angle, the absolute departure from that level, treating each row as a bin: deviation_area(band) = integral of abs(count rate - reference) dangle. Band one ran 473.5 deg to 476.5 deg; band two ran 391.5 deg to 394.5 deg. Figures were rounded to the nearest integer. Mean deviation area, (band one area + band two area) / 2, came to 6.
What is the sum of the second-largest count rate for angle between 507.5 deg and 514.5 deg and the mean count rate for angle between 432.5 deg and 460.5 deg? 53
